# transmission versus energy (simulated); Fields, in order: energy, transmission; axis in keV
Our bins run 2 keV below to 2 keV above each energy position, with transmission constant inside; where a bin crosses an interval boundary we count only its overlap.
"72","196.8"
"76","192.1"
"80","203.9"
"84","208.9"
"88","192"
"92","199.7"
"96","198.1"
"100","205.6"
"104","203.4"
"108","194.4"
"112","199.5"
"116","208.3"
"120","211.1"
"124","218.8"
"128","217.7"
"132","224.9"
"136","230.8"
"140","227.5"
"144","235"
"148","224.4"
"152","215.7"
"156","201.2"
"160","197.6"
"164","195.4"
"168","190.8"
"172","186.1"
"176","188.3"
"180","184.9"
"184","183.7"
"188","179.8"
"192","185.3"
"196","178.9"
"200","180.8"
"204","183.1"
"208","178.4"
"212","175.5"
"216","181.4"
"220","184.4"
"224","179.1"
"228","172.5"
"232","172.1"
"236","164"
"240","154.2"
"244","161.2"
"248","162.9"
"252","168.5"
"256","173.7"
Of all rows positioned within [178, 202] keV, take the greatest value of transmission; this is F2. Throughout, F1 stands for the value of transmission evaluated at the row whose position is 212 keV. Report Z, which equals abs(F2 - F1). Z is 10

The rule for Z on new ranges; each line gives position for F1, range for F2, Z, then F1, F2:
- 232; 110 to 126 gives 47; 172.1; 218.8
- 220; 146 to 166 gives 40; 184.4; 224.4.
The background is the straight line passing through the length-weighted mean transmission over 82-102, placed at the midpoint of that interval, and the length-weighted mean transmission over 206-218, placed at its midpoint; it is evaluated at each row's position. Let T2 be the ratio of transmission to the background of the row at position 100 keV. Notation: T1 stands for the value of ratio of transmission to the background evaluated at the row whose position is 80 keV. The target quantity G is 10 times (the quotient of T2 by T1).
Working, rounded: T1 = 1.00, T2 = 1.03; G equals 10.3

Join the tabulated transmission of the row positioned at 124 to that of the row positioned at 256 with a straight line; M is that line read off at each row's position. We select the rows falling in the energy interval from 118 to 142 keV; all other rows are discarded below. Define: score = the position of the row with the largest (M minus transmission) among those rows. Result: 120 keV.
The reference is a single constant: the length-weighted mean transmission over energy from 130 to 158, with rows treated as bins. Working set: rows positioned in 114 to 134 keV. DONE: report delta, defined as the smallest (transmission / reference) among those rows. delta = 0.93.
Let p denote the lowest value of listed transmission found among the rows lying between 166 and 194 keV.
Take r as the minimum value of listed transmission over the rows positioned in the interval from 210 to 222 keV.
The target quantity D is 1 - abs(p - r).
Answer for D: -3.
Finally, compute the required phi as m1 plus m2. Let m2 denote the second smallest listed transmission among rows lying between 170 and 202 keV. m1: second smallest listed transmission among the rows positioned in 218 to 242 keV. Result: 344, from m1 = 164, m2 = 179.8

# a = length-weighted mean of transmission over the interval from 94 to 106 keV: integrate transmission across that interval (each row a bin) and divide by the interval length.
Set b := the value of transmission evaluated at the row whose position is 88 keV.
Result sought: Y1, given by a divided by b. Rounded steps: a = 202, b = 192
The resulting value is 1.05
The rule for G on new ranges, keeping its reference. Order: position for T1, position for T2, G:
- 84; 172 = 9.7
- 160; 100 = 9.8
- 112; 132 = 11.5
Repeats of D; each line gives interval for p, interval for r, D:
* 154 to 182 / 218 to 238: -20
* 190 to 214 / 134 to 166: -19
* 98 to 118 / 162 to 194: -14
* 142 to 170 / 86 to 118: 0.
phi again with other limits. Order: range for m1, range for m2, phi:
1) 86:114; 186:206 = 374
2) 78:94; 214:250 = 361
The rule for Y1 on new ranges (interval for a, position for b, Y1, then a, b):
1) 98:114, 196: 1.12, 201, 178.9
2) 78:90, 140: 0.89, 202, 227.5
